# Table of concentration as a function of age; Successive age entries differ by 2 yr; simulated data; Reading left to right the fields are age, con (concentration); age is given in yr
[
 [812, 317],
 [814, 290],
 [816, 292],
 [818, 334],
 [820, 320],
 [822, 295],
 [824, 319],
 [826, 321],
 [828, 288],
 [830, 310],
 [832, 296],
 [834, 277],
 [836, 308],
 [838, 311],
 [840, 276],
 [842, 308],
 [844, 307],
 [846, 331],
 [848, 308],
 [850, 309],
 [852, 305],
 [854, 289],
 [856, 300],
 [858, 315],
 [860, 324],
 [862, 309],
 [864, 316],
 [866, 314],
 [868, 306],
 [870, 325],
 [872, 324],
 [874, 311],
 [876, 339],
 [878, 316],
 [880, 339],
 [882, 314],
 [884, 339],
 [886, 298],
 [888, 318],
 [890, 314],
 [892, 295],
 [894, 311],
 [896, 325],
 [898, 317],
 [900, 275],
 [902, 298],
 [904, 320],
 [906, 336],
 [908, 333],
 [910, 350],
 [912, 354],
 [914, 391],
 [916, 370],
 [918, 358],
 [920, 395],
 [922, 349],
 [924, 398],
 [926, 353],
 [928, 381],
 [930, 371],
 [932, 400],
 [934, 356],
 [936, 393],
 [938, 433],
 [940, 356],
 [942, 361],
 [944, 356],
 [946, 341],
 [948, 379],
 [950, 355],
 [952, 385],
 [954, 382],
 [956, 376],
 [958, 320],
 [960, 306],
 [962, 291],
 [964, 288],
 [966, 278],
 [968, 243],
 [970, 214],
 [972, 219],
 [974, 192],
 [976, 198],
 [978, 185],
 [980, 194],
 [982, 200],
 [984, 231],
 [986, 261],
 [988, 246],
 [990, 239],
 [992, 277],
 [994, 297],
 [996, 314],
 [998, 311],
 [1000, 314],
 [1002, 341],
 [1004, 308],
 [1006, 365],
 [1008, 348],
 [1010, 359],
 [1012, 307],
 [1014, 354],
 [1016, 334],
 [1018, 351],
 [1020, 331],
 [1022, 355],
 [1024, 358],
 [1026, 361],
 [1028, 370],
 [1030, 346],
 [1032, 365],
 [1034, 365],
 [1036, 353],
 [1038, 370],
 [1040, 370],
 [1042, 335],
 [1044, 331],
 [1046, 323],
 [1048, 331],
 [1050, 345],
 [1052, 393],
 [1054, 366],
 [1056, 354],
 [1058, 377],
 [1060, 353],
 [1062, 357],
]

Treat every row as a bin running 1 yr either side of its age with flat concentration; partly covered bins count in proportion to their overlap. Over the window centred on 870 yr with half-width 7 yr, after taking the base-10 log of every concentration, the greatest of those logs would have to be 2.53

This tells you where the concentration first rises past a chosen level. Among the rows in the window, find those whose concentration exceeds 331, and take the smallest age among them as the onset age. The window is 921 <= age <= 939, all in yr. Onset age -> 922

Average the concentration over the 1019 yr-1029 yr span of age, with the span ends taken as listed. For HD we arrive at 355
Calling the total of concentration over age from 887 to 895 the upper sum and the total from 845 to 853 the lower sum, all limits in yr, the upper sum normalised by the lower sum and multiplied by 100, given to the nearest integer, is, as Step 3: 99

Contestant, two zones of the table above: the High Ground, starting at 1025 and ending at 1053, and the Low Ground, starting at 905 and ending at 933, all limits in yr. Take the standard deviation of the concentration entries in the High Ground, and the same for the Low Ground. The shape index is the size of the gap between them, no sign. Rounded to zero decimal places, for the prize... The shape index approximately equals 3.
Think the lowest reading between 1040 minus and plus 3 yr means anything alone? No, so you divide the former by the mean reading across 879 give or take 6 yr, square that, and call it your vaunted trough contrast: 1.05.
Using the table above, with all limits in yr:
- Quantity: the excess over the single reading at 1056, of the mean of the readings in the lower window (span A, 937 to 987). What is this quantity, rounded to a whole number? -60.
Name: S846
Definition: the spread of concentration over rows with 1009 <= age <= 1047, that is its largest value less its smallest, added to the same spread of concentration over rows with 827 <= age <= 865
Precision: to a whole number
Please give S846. 118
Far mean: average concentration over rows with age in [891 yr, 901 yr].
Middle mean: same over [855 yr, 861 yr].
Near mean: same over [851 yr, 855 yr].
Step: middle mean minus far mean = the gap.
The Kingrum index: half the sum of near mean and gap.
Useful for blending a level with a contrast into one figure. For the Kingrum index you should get 153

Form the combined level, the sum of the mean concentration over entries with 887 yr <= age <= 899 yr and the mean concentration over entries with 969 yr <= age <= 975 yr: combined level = 522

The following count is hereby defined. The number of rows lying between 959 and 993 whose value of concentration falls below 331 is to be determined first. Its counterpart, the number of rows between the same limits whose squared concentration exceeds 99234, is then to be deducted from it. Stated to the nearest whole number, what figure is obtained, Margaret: 17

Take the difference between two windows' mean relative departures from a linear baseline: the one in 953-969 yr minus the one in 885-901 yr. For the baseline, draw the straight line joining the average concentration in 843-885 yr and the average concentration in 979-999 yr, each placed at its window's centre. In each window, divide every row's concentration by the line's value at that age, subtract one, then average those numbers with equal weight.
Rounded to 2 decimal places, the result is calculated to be 0.13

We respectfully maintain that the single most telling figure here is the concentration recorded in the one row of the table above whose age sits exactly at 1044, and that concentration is 331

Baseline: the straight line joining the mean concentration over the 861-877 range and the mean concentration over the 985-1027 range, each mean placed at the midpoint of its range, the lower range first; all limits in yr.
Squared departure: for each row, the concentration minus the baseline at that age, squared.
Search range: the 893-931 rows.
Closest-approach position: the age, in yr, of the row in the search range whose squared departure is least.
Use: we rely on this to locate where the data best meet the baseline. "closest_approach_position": 904 yr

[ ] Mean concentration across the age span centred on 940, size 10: 380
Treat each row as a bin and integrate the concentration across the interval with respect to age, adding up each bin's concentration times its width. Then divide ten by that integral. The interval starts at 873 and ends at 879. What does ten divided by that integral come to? 0.0052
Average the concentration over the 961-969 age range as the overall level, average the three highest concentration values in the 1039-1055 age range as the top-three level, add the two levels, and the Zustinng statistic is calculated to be 651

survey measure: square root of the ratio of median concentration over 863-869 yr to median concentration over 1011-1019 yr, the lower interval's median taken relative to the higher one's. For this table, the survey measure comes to 0.96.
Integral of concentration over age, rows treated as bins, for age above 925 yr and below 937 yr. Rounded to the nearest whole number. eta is 4508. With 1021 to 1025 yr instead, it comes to 1426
